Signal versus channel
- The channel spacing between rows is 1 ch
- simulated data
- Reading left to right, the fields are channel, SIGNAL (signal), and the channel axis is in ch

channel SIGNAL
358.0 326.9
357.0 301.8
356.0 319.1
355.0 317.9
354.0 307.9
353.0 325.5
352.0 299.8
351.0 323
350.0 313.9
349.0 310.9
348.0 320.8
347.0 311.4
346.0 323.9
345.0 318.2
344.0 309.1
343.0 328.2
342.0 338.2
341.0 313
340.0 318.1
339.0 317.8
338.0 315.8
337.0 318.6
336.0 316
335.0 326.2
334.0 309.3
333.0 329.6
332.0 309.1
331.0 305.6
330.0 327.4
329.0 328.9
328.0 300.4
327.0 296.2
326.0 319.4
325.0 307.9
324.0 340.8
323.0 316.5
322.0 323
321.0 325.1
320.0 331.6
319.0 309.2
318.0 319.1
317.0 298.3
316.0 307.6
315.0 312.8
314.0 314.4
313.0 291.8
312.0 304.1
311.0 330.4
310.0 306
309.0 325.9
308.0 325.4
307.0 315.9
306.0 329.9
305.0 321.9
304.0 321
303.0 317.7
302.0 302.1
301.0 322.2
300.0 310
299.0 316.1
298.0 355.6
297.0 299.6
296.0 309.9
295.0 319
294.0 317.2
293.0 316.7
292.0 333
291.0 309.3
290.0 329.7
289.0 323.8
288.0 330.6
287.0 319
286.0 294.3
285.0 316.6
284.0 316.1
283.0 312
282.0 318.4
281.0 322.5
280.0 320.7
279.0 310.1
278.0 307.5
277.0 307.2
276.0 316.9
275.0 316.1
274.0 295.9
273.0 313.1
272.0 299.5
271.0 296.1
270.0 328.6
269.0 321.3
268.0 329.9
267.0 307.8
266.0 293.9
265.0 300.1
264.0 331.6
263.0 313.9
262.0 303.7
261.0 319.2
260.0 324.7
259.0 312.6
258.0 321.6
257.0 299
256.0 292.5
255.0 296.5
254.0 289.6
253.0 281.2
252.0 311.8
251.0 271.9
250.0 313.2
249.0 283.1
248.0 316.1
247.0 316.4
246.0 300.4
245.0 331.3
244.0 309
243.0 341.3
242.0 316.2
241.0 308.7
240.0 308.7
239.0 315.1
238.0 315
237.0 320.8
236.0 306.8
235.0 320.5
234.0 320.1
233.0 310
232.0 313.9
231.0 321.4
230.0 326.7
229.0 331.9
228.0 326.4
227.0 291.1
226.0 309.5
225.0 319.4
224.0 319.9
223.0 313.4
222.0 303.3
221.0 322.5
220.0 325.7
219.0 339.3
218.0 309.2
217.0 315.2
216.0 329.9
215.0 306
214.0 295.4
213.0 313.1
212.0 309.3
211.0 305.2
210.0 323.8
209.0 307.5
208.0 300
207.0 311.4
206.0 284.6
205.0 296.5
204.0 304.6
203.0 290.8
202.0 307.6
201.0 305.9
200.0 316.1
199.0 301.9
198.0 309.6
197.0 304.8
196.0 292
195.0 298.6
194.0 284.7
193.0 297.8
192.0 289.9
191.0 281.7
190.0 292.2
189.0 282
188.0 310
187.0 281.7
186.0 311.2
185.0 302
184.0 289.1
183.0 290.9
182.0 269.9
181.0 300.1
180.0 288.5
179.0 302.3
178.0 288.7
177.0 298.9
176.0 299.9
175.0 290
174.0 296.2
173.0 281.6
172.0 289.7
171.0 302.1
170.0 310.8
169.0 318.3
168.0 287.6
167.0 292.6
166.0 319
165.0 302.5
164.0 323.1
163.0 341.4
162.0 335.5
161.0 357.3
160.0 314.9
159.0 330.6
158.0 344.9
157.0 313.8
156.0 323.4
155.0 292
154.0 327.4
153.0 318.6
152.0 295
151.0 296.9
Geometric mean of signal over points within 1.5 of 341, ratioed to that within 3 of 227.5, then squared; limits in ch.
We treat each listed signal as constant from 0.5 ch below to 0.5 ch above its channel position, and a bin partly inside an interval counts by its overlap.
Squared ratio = 1.04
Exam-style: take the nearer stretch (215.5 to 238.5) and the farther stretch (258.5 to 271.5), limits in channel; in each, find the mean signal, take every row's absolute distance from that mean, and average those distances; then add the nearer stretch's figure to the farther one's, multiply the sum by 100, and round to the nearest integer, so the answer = 1884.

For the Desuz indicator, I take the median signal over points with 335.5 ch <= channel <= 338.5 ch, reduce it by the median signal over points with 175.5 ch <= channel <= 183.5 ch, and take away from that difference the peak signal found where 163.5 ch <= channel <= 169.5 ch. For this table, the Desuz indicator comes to -302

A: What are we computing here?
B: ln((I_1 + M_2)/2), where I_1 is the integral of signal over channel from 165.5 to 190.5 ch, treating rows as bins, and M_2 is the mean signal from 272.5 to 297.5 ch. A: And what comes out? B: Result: 8.26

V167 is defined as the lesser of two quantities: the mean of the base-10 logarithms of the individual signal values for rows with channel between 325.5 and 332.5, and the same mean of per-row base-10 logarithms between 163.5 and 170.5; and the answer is 2.49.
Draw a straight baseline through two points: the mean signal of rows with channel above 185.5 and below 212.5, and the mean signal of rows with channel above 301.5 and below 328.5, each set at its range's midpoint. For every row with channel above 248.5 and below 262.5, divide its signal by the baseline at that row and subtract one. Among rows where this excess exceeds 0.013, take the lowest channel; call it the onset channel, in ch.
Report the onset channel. 250.0 ch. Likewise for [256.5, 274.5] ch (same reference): 258.0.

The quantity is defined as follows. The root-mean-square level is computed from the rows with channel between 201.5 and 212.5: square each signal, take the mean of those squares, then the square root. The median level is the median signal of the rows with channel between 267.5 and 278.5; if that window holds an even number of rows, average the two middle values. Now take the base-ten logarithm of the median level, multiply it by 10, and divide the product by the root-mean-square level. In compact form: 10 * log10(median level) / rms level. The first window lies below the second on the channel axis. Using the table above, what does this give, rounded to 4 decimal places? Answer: 0.0821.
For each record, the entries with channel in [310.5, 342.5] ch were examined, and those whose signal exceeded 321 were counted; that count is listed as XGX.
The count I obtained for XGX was 10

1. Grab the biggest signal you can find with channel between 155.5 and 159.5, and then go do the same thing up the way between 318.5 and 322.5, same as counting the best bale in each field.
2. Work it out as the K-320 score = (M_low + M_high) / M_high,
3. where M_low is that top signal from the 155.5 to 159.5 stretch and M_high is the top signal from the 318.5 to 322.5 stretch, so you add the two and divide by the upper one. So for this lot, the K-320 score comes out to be 2.04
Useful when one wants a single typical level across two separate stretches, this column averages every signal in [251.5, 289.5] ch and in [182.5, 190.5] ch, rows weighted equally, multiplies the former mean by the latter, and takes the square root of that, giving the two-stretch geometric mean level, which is 303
